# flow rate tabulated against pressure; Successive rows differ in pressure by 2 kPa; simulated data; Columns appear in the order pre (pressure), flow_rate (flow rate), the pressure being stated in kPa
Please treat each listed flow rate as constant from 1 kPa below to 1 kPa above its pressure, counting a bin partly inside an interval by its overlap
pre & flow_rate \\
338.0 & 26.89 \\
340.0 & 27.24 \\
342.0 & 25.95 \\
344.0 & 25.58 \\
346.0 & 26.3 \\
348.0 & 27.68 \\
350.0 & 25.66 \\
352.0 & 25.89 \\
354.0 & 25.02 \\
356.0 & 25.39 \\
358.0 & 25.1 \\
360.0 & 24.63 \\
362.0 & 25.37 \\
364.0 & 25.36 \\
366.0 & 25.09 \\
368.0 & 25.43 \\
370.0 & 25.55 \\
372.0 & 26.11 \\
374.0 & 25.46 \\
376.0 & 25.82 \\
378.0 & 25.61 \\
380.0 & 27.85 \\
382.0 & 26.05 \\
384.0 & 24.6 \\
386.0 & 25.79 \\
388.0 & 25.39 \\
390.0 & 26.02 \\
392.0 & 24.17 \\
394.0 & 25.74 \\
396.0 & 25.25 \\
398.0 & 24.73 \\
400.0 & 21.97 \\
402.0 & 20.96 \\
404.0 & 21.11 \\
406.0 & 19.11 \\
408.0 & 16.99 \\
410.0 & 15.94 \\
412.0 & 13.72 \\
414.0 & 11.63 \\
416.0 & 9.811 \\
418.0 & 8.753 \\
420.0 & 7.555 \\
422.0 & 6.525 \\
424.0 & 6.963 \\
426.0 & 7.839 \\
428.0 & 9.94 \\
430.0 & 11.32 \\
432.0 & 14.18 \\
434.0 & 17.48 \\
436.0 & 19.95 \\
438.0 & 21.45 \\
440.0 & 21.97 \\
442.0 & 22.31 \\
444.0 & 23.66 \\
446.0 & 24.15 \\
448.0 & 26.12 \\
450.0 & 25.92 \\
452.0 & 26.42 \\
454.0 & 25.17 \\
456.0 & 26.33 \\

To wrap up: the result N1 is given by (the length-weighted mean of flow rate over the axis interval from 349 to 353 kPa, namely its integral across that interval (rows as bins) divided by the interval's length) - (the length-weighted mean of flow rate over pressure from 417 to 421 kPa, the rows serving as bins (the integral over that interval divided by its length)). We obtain 18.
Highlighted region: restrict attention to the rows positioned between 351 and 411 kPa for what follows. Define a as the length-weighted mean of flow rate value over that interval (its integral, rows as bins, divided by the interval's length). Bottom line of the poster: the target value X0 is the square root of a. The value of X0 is 4.9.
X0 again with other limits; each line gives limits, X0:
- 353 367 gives 5.0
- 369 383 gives 5.1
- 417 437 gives 3.3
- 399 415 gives 4.2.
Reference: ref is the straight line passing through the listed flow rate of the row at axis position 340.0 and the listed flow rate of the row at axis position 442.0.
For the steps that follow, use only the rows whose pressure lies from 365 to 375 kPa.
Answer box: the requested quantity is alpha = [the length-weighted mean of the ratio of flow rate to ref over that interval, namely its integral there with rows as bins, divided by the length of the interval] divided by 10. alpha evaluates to 0.099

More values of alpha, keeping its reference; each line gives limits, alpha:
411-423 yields 0.041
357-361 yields 0.094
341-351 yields 0.097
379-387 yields 0.104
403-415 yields 0.069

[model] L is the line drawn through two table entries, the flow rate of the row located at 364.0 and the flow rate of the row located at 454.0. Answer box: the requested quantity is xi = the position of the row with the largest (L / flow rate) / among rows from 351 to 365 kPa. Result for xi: 360.0 kPa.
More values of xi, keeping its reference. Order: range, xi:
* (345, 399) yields 392.0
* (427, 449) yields 428.0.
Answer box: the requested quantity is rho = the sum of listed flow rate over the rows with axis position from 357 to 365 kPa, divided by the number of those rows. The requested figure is 25.1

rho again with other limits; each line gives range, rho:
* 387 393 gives 25.2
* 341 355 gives 26.0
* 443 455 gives 25.2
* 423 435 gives 11.3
